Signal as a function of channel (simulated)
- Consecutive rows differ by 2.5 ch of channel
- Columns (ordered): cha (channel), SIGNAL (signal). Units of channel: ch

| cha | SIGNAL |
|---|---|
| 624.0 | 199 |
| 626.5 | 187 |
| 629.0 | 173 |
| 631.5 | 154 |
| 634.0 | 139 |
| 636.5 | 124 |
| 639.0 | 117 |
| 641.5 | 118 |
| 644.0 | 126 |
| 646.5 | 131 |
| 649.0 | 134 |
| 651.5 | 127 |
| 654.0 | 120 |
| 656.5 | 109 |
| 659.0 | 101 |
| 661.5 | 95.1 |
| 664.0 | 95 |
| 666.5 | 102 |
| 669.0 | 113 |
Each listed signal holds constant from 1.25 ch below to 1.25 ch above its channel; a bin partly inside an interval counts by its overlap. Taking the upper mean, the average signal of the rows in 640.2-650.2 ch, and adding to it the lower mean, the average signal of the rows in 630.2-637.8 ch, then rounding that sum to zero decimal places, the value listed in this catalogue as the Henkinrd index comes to 266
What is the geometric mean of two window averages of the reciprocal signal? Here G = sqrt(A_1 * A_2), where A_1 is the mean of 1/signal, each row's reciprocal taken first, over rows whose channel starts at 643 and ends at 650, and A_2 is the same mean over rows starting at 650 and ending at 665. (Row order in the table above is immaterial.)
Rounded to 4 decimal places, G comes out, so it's 0.0085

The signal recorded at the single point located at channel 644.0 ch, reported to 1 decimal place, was 126.0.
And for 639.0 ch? 117.0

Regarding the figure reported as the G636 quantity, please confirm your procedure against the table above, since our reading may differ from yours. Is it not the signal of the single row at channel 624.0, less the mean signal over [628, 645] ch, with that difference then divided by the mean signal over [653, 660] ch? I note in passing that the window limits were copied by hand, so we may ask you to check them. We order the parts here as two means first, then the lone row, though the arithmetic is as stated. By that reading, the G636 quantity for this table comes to 0.6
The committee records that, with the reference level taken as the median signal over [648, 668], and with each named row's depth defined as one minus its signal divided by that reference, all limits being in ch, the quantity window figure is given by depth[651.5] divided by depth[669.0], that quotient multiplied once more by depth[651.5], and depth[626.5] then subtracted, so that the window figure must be 0.2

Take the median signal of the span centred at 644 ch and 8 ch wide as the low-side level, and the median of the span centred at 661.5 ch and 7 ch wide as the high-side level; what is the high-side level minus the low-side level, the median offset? -31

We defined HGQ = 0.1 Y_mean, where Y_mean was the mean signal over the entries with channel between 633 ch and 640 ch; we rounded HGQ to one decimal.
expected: 12.7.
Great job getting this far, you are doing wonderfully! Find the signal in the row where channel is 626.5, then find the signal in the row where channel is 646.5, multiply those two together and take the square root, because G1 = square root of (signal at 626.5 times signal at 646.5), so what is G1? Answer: 157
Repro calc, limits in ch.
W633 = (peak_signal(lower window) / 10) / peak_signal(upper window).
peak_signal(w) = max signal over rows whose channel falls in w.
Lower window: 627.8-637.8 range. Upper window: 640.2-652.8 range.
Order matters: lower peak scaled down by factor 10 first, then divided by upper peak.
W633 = 0.129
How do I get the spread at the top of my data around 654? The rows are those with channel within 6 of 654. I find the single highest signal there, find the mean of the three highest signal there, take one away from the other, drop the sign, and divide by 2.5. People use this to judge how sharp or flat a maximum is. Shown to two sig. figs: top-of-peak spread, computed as 2.8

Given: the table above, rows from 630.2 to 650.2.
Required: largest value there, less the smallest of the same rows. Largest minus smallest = 37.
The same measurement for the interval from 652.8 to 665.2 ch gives 25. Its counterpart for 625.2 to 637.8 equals 63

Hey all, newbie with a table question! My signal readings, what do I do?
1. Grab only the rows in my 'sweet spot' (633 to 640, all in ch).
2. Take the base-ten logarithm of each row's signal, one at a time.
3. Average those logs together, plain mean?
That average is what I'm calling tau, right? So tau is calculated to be 2.10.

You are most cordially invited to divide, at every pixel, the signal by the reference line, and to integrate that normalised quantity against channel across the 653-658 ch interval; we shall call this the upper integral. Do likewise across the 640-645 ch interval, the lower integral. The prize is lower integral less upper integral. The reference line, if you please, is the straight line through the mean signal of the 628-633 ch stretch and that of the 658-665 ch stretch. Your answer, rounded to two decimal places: -0.73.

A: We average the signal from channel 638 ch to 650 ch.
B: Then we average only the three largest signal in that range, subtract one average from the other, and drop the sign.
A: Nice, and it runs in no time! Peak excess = 5.1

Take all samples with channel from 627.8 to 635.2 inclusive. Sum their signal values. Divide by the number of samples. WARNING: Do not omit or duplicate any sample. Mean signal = 155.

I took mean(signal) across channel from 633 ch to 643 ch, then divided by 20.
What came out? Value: 6.2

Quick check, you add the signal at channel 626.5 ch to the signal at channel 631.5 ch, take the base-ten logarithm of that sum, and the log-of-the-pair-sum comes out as 2.53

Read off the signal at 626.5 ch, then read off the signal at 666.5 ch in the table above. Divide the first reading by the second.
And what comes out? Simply 1.8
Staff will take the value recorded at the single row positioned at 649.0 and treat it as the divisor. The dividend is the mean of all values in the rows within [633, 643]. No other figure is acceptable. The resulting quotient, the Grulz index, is 0.93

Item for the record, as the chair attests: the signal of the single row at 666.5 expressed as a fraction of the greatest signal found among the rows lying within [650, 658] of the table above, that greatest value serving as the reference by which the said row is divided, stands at 0.80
